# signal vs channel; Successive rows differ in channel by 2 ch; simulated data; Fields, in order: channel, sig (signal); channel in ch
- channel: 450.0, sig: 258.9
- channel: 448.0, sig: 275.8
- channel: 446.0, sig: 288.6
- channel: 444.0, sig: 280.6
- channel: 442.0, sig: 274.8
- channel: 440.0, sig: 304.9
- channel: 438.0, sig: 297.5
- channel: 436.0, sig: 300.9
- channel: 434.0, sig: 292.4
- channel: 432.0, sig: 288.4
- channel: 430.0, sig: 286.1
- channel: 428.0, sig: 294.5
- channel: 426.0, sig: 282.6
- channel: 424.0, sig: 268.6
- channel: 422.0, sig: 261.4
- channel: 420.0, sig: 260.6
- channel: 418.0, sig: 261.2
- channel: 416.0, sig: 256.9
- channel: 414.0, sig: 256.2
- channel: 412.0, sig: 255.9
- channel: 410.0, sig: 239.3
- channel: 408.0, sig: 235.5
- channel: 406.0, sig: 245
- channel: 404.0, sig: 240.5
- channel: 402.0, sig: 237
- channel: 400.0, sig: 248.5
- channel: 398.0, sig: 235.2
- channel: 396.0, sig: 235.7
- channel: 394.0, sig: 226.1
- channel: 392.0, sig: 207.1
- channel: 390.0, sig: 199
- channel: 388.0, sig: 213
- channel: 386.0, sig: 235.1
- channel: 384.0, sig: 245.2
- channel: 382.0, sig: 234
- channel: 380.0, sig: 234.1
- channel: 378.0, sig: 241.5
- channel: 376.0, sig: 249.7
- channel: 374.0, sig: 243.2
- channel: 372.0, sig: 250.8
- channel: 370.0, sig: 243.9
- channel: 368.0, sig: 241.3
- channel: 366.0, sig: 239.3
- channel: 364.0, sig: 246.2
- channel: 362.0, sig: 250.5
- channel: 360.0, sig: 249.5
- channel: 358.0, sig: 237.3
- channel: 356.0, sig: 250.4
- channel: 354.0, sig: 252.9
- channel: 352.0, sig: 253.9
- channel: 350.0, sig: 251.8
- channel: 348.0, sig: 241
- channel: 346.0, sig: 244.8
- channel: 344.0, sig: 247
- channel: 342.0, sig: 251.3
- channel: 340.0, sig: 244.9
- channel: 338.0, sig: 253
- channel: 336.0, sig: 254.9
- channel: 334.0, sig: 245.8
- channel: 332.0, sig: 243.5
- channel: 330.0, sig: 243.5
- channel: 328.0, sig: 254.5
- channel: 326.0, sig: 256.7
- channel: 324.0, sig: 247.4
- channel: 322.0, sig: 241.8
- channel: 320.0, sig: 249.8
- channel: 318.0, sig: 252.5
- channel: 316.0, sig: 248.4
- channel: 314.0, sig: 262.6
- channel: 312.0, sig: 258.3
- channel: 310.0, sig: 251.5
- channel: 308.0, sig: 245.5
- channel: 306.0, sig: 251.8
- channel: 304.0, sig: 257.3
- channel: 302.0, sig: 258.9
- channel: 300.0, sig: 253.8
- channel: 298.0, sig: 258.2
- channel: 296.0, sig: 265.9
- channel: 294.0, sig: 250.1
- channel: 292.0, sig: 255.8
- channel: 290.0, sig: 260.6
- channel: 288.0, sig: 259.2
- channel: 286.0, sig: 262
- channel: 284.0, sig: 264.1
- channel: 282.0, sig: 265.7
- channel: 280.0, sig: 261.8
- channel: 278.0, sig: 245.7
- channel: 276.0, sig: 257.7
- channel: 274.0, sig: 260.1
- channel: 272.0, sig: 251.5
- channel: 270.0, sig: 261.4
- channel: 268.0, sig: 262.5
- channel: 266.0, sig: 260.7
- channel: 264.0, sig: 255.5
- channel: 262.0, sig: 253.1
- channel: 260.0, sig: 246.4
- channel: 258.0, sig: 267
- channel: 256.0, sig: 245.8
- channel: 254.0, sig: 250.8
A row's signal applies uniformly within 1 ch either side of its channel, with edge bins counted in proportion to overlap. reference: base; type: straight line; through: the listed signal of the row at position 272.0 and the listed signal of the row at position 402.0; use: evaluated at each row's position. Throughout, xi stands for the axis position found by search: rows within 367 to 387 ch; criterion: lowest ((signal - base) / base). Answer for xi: 380.0 ch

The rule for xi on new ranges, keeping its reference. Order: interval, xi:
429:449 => 442.0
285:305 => 294.0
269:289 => 278.0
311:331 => 322.0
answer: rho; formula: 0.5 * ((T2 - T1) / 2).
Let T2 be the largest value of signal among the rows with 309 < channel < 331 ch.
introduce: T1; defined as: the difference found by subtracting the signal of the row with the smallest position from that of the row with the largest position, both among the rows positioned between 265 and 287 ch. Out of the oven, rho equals 65.3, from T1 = 1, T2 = 262.6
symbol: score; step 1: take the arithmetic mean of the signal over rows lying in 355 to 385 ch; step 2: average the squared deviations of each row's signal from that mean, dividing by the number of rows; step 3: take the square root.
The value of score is 5.6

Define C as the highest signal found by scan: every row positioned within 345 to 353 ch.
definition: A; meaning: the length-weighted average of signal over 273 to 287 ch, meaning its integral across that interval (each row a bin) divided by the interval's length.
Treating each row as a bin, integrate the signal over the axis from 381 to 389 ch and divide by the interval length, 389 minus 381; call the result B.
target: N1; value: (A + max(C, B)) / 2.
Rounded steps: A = 260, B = 232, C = 253.9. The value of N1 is 257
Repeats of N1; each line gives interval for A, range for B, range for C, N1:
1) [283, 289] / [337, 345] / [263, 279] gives 262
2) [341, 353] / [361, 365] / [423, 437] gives 275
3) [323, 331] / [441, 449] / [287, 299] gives 265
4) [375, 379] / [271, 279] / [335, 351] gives 250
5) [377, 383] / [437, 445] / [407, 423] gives 263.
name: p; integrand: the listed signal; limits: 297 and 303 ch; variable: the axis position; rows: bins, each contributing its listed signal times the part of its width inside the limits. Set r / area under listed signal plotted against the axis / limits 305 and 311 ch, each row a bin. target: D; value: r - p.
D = -44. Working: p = 1542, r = 1498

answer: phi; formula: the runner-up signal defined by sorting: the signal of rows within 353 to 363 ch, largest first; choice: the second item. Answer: 250.5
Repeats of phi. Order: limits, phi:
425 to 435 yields 292.4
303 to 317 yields 258.3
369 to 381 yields 249.7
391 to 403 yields 237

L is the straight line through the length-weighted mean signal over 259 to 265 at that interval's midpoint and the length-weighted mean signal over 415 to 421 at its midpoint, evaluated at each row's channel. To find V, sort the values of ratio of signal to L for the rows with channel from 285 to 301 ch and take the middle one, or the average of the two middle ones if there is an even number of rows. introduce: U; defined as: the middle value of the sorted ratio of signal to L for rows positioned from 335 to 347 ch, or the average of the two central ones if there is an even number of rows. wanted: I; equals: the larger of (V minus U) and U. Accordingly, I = 0.97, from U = 0.97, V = 1.02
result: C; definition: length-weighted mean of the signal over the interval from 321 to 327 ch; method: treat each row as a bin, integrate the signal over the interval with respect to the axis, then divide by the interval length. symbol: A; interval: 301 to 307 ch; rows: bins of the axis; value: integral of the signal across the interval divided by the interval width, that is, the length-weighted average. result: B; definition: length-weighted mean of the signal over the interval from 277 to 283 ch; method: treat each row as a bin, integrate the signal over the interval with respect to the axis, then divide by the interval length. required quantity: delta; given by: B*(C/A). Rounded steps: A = 256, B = 258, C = 249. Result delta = 250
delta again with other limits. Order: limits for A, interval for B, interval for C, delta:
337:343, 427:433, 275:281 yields 296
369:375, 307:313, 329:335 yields 250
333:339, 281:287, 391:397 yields 234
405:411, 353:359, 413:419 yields 266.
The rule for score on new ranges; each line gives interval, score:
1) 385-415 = 16.0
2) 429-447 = 9.1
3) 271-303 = 5.5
